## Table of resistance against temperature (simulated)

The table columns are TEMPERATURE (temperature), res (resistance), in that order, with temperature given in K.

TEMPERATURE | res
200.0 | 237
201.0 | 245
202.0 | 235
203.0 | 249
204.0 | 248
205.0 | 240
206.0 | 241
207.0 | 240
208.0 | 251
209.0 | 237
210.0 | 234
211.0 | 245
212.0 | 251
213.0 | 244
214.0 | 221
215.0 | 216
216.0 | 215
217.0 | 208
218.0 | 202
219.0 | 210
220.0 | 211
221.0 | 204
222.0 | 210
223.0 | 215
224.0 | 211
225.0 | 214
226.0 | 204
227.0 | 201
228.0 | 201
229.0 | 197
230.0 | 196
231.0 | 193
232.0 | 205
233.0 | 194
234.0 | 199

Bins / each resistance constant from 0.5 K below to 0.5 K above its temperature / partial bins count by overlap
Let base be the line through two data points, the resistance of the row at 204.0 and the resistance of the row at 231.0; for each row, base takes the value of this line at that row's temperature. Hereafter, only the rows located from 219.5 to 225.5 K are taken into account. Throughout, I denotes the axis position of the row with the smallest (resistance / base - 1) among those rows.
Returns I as 221.0 K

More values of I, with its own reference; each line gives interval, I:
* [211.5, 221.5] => 218.0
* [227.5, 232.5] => 229.0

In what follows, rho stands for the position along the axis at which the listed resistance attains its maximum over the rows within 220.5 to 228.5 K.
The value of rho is 223.0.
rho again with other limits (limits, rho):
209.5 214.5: 212.0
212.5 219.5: 213.0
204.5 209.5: 208.0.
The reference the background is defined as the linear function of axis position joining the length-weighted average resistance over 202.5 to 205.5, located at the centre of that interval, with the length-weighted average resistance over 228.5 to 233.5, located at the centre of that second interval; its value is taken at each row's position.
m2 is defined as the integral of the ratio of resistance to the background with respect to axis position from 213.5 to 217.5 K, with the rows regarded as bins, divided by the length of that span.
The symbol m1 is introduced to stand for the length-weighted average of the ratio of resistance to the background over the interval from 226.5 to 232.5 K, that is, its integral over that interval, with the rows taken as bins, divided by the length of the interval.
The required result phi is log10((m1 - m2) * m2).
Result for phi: -1.42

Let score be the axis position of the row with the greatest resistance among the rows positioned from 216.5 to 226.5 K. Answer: 223.0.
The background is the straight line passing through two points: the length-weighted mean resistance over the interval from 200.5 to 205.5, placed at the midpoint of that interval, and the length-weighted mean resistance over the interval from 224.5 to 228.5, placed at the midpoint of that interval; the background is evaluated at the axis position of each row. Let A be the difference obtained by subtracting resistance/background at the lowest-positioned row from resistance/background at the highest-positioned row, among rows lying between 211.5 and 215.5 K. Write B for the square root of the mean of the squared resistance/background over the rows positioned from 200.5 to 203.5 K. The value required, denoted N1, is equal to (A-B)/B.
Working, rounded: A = -0.13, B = 0.992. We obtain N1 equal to -1.13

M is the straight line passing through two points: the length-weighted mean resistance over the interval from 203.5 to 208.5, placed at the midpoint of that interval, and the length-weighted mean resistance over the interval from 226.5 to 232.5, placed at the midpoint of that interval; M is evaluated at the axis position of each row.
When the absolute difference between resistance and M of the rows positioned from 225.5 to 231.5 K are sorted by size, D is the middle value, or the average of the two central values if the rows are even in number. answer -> 2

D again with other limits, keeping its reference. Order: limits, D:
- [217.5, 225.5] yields 6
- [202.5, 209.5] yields 2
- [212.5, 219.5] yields 11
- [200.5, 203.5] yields 9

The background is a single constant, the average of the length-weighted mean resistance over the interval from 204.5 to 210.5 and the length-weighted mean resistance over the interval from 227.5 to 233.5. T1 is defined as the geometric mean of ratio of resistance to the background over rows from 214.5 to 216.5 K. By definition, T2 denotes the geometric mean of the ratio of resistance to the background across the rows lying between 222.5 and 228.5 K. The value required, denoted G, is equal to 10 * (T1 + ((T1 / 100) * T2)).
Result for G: 9.9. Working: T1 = 0.98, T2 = 0.95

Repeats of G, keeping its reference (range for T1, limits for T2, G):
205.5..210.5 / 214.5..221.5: 11.1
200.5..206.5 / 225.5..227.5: 11.2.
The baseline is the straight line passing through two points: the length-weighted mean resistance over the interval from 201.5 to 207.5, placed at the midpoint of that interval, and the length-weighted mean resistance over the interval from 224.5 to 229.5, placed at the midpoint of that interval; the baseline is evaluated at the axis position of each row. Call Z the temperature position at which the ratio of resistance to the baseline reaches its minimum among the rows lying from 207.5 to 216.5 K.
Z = 215.0 K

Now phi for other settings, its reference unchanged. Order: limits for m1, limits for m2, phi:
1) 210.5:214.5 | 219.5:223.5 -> -1.22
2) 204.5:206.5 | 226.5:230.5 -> -2.45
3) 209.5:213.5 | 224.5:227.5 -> -1.32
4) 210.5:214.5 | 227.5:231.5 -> -1.25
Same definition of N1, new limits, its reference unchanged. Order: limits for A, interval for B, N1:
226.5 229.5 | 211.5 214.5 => -1.00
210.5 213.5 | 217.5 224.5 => -0.99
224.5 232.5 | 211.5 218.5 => -0.99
